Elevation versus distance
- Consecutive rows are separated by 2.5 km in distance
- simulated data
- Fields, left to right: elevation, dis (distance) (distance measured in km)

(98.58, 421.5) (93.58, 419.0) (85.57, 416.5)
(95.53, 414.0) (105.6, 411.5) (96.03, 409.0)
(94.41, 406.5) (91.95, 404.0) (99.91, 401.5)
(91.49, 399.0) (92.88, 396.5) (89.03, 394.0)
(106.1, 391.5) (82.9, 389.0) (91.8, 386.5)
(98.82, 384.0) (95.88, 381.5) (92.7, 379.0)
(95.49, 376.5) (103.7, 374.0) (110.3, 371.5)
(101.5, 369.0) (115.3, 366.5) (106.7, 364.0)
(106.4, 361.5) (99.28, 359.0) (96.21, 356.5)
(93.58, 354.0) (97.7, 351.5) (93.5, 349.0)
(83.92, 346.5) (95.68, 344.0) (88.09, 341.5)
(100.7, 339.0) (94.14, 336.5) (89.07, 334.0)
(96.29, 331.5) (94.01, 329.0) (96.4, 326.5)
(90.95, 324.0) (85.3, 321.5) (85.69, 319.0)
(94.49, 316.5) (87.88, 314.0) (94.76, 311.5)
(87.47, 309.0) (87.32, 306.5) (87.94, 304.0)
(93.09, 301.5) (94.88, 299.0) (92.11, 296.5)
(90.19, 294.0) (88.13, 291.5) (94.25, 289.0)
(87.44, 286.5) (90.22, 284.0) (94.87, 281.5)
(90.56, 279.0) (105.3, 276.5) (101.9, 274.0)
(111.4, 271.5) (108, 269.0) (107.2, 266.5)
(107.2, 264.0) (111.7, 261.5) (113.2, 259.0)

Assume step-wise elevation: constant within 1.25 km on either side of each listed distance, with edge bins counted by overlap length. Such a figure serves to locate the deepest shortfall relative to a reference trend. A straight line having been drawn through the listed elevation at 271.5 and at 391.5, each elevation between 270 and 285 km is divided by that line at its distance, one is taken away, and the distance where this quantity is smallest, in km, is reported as 284.0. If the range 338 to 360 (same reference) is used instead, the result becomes 346.5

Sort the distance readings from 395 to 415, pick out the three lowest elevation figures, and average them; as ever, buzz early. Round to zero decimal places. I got 92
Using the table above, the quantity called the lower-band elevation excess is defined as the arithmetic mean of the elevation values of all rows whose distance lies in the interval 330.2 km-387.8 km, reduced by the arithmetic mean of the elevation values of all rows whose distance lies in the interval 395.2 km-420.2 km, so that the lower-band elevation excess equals 3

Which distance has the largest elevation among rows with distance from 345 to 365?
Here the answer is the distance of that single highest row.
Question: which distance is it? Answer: 364.0 km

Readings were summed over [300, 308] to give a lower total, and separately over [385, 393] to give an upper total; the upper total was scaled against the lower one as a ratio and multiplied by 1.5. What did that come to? 1.57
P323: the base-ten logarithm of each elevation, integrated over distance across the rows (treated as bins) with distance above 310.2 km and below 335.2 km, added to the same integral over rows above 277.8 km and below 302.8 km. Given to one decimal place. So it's 98.1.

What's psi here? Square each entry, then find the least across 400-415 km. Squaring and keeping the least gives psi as 8455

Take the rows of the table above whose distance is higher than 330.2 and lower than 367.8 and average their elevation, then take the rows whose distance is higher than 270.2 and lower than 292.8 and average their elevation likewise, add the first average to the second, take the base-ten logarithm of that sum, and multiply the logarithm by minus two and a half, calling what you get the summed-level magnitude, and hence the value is -5.71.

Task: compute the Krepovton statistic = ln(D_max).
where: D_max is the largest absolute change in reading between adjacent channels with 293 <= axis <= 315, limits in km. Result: 1.99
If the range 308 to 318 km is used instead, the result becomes 1.99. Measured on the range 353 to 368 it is 2.15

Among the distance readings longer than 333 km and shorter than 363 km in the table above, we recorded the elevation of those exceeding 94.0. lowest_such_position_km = 336.5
